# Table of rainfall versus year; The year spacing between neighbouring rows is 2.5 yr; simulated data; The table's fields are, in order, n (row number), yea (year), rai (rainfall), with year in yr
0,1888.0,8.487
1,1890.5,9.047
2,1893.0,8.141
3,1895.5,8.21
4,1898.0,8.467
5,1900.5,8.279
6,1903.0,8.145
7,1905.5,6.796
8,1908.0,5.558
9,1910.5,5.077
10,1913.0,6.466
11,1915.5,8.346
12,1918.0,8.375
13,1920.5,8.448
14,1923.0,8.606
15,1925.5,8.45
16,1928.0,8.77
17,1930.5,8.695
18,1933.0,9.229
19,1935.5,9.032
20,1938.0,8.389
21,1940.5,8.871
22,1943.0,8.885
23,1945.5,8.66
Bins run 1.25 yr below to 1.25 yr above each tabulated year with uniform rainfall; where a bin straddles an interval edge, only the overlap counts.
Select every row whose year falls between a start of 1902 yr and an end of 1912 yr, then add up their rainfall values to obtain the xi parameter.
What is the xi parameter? 26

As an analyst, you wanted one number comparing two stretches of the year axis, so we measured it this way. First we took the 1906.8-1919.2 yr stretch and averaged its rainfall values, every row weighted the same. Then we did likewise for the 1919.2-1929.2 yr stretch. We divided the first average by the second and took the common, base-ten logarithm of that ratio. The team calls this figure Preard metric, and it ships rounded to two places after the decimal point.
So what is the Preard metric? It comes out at -0.10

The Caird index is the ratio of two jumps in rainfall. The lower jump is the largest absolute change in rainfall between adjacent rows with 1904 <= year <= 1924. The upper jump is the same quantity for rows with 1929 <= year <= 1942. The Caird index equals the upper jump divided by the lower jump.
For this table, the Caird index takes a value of 0.34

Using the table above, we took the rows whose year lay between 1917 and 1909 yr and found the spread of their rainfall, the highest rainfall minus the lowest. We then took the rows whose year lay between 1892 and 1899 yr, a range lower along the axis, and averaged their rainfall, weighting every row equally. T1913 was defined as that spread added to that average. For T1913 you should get 12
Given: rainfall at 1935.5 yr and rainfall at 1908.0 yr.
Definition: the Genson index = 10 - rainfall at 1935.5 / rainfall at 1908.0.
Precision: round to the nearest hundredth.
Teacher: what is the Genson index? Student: 8.37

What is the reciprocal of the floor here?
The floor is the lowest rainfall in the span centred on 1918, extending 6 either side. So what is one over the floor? 0.155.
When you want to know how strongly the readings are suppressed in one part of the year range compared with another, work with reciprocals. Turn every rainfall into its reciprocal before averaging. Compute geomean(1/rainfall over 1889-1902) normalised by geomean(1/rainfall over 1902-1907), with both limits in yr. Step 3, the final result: 0.88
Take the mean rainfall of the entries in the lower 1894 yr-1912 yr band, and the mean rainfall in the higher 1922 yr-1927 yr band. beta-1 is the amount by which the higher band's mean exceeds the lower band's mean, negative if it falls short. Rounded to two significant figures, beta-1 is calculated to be 1.3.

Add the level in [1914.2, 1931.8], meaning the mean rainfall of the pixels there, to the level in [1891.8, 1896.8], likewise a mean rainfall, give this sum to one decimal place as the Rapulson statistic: 16.7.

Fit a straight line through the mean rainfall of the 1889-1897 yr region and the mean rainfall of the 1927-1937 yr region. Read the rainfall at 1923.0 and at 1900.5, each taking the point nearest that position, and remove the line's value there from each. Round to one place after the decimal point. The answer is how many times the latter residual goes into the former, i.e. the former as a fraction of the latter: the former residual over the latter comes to 0.8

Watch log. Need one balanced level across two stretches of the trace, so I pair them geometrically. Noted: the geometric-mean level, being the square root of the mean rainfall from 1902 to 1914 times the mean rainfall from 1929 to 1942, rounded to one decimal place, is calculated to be 7.5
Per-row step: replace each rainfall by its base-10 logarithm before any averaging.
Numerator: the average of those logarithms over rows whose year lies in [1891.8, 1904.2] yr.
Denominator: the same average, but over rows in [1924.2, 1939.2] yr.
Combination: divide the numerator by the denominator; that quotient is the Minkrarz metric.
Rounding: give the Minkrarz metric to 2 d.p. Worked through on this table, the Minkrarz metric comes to 0.97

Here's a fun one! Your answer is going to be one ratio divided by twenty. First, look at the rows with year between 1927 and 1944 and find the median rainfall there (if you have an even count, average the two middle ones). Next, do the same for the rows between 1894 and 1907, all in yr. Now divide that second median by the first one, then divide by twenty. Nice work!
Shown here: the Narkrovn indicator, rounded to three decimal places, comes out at 0.046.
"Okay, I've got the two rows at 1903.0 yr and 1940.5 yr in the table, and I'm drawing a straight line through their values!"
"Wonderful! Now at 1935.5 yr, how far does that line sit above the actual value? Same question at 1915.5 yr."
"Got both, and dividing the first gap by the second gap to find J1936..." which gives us -6.3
